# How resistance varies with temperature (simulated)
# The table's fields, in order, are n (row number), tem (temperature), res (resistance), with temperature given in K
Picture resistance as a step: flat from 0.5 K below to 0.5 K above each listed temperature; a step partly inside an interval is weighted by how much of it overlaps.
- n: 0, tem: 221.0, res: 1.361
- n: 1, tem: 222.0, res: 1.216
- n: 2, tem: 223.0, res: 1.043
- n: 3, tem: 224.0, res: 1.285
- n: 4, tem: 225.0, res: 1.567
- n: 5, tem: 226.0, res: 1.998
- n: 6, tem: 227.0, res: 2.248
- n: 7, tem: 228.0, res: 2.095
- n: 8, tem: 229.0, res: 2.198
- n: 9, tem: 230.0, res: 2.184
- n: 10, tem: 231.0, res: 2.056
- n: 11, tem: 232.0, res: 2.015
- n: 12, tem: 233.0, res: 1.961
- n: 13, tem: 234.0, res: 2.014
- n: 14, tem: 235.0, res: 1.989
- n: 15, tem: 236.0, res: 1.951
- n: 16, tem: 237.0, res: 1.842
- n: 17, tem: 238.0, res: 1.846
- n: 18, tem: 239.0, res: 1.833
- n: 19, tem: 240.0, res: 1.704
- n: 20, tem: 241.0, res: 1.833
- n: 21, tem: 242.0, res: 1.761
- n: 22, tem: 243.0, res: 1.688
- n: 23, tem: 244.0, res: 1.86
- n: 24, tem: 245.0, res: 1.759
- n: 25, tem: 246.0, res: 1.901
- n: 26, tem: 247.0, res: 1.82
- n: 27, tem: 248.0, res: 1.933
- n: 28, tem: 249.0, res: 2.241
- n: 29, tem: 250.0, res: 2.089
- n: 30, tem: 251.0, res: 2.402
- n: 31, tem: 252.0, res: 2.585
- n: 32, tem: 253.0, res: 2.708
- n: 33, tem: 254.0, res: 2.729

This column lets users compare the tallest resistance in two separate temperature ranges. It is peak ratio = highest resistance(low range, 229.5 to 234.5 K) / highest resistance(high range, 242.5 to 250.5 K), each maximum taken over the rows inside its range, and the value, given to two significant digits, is 0.97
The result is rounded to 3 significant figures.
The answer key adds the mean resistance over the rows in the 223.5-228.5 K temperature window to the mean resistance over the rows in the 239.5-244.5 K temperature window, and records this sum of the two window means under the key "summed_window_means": 3.61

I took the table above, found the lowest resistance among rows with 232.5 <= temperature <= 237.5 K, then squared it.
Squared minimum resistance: 3.4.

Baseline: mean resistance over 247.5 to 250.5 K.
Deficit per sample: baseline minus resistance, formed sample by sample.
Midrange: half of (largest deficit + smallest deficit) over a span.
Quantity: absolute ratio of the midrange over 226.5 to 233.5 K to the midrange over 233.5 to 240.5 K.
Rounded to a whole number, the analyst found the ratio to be 0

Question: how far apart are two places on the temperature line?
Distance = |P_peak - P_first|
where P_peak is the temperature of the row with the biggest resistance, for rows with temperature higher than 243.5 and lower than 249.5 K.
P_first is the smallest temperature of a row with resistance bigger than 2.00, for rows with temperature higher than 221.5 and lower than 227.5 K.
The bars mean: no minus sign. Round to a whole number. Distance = 22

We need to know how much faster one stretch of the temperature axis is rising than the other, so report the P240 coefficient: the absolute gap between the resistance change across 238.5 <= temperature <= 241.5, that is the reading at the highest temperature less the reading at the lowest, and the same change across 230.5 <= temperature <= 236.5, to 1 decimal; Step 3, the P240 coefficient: 0.1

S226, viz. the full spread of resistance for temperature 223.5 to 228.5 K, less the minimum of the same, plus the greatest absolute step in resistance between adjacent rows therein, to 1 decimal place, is 0.1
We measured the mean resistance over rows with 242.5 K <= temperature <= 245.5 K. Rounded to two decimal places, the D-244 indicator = 1.77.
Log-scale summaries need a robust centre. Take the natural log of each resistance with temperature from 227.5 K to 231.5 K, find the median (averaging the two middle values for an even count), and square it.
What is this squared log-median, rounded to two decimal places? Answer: 0.58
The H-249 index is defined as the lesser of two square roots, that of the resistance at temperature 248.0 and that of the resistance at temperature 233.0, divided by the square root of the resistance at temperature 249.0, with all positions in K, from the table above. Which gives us 0.93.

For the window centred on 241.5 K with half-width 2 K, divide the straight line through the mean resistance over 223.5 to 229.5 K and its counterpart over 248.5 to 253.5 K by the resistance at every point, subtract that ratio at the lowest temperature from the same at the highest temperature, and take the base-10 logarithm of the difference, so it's -1.31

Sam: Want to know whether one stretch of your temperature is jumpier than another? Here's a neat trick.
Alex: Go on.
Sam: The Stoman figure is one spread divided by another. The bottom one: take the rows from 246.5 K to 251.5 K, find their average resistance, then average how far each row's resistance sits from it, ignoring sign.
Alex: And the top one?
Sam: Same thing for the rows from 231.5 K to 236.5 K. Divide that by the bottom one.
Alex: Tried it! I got 0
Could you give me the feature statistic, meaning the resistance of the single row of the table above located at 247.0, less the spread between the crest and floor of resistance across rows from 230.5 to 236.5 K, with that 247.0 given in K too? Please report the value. 1.7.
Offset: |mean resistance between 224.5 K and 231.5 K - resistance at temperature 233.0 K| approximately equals 0.1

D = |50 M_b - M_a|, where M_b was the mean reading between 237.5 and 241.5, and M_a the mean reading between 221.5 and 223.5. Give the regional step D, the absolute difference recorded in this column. 89.1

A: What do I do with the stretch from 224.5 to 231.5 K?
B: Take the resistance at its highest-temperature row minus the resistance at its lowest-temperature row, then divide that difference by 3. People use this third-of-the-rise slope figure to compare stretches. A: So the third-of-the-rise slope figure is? 0.16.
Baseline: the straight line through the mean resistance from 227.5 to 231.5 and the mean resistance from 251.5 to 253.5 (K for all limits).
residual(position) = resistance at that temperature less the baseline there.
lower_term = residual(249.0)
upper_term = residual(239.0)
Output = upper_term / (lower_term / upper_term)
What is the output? -0.80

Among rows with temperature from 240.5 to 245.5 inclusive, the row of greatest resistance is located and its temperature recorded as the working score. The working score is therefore 244.0 K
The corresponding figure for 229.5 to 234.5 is 230.0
